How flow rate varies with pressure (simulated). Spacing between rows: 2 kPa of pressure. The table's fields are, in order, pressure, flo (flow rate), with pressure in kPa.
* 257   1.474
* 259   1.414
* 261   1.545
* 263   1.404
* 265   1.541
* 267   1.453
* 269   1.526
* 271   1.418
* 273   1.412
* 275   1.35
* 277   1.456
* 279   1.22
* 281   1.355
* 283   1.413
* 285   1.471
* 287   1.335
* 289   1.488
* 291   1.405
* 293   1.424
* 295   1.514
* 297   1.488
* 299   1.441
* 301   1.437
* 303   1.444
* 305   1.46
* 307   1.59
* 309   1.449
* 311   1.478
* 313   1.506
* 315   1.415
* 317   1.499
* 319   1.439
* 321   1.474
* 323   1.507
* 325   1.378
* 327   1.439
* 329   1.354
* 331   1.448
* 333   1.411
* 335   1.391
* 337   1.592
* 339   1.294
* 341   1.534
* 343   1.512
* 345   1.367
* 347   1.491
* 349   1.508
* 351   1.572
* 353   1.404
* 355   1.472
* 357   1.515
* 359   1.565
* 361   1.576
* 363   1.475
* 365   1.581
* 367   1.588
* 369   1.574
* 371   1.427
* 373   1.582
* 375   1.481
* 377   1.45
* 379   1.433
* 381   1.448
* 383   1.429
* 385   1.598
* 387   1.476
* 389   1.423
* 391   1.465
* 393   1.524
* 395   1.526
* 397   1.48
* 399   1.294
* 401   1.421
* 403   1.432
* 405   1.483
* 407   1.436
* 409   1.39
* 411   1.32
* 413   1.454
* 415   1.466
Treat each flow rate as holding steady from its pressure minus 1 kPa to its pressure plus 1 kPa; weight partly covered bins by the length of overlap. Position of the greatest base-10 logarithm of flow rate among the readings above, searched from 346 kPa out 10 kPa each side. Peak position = 337 kPa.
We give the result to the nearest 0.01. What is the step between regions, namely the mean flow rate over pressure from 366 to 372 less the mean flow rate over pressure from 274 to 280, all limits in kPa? 0.19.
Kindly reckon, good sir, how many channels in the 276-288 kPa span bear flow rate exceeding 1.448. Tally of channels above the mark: 2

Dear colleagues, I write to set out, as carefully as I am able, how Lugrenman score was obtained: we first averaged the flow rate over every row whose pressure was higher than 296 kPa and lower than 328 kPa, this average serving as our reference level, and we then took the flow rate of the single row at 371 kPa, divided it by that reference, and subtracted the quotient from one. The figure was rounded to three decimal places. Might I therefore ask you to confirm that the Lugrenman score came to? 0.026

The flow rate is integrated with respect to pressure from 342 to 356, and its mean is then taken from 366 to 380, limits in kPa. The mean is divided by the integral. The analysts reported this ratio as 0.0729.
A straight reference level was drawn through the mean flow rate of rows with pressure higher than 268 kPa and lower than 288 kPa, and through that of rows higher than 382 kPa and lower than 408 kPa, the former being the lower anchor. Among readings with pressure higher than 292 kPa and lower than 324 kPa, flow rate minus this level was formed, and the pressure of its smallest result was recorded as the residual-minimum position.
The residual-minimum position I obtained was 315 kPa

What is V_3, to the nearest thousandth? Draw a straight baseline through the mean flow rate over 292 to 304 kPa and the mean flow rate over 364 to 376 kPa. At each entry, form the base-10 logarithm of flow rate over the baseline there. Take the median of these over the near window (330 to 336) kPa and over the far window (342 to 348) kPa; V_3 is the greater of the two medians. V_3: -0.006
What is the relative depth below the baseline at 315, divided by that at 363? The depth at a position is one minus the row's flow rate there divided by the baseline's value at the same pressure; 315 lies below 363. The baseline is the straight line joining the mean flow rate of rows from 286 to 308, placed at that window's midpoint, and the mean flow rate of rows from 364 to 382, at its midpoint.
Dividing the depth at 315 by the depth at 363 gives 2.2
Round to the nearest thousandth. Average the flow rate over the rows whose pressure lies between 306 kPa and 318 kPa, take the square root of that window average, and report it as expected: 1.220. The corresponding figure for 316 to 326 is 1.208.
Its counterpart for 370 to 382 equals 1.213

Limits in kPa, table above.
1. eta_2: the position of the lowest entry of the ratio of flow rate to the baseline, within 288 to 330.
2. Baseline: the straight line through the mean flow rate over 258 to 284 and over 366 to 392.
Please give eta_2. 329 kPa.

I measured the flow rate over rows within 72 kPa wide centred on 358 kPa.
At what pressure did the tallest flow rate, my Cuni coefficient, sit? 385 kPa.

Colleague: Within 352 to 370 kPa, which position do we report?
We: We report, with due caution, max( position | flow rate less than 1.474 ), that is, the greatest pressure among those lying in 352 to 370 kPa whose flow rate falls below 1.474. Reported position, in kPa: 355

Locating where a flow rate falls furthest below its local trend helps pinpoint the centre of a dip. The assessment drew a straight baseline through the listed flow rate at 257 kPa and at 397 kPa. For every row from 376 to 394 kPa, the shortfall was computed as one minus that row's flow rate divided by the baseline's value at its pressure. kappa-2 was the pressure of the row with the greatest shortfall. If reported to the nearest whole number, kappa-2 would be 389 kPa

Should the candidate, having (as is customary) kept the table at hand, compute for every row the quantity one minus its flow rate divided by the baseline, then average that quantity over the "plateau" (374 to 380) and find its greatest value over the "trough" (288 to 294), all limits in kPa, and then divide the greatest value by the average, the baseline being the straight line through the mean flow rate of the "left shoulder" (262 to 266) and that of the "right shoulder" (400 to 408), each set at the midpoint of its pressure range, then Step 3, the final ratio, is -10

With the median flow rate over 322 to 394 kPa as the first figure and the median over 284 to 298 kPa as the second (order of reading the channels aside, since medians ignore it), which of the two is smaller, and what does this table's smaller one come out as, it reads 1.47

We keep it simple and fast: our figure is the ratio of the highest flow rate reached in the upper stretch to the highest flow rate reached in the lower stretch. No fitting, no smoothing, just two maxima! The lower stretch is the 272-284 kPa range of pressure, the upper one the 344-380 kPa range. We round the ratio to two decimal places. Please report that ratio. 1.09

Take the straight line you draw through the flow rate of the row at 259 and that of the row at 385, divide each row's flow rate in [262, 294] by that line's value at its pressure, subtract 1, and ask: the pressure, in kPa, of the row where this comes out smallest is 279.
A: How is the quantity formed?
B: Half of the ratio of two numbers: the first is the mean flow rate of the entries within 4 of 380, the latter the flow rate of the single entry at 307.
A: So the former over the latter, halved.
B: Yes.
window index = 0.453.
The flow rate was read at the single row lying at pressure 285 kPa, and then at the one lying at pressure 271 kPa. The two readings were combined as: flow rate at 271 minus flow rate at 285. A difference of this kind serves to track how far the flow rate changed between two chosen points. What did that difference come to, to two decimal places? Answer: -0.05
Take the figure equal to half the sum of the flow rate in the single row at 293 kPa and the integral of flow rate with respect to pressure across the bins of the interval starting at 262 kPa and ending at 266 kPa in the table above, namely 3.657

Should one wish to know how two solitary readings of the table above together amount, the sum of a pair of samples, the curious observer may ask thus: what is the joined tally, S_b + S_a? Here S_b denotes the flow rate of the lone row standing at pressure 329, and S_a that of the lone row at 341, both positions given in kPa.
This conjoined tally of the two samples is 2.89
